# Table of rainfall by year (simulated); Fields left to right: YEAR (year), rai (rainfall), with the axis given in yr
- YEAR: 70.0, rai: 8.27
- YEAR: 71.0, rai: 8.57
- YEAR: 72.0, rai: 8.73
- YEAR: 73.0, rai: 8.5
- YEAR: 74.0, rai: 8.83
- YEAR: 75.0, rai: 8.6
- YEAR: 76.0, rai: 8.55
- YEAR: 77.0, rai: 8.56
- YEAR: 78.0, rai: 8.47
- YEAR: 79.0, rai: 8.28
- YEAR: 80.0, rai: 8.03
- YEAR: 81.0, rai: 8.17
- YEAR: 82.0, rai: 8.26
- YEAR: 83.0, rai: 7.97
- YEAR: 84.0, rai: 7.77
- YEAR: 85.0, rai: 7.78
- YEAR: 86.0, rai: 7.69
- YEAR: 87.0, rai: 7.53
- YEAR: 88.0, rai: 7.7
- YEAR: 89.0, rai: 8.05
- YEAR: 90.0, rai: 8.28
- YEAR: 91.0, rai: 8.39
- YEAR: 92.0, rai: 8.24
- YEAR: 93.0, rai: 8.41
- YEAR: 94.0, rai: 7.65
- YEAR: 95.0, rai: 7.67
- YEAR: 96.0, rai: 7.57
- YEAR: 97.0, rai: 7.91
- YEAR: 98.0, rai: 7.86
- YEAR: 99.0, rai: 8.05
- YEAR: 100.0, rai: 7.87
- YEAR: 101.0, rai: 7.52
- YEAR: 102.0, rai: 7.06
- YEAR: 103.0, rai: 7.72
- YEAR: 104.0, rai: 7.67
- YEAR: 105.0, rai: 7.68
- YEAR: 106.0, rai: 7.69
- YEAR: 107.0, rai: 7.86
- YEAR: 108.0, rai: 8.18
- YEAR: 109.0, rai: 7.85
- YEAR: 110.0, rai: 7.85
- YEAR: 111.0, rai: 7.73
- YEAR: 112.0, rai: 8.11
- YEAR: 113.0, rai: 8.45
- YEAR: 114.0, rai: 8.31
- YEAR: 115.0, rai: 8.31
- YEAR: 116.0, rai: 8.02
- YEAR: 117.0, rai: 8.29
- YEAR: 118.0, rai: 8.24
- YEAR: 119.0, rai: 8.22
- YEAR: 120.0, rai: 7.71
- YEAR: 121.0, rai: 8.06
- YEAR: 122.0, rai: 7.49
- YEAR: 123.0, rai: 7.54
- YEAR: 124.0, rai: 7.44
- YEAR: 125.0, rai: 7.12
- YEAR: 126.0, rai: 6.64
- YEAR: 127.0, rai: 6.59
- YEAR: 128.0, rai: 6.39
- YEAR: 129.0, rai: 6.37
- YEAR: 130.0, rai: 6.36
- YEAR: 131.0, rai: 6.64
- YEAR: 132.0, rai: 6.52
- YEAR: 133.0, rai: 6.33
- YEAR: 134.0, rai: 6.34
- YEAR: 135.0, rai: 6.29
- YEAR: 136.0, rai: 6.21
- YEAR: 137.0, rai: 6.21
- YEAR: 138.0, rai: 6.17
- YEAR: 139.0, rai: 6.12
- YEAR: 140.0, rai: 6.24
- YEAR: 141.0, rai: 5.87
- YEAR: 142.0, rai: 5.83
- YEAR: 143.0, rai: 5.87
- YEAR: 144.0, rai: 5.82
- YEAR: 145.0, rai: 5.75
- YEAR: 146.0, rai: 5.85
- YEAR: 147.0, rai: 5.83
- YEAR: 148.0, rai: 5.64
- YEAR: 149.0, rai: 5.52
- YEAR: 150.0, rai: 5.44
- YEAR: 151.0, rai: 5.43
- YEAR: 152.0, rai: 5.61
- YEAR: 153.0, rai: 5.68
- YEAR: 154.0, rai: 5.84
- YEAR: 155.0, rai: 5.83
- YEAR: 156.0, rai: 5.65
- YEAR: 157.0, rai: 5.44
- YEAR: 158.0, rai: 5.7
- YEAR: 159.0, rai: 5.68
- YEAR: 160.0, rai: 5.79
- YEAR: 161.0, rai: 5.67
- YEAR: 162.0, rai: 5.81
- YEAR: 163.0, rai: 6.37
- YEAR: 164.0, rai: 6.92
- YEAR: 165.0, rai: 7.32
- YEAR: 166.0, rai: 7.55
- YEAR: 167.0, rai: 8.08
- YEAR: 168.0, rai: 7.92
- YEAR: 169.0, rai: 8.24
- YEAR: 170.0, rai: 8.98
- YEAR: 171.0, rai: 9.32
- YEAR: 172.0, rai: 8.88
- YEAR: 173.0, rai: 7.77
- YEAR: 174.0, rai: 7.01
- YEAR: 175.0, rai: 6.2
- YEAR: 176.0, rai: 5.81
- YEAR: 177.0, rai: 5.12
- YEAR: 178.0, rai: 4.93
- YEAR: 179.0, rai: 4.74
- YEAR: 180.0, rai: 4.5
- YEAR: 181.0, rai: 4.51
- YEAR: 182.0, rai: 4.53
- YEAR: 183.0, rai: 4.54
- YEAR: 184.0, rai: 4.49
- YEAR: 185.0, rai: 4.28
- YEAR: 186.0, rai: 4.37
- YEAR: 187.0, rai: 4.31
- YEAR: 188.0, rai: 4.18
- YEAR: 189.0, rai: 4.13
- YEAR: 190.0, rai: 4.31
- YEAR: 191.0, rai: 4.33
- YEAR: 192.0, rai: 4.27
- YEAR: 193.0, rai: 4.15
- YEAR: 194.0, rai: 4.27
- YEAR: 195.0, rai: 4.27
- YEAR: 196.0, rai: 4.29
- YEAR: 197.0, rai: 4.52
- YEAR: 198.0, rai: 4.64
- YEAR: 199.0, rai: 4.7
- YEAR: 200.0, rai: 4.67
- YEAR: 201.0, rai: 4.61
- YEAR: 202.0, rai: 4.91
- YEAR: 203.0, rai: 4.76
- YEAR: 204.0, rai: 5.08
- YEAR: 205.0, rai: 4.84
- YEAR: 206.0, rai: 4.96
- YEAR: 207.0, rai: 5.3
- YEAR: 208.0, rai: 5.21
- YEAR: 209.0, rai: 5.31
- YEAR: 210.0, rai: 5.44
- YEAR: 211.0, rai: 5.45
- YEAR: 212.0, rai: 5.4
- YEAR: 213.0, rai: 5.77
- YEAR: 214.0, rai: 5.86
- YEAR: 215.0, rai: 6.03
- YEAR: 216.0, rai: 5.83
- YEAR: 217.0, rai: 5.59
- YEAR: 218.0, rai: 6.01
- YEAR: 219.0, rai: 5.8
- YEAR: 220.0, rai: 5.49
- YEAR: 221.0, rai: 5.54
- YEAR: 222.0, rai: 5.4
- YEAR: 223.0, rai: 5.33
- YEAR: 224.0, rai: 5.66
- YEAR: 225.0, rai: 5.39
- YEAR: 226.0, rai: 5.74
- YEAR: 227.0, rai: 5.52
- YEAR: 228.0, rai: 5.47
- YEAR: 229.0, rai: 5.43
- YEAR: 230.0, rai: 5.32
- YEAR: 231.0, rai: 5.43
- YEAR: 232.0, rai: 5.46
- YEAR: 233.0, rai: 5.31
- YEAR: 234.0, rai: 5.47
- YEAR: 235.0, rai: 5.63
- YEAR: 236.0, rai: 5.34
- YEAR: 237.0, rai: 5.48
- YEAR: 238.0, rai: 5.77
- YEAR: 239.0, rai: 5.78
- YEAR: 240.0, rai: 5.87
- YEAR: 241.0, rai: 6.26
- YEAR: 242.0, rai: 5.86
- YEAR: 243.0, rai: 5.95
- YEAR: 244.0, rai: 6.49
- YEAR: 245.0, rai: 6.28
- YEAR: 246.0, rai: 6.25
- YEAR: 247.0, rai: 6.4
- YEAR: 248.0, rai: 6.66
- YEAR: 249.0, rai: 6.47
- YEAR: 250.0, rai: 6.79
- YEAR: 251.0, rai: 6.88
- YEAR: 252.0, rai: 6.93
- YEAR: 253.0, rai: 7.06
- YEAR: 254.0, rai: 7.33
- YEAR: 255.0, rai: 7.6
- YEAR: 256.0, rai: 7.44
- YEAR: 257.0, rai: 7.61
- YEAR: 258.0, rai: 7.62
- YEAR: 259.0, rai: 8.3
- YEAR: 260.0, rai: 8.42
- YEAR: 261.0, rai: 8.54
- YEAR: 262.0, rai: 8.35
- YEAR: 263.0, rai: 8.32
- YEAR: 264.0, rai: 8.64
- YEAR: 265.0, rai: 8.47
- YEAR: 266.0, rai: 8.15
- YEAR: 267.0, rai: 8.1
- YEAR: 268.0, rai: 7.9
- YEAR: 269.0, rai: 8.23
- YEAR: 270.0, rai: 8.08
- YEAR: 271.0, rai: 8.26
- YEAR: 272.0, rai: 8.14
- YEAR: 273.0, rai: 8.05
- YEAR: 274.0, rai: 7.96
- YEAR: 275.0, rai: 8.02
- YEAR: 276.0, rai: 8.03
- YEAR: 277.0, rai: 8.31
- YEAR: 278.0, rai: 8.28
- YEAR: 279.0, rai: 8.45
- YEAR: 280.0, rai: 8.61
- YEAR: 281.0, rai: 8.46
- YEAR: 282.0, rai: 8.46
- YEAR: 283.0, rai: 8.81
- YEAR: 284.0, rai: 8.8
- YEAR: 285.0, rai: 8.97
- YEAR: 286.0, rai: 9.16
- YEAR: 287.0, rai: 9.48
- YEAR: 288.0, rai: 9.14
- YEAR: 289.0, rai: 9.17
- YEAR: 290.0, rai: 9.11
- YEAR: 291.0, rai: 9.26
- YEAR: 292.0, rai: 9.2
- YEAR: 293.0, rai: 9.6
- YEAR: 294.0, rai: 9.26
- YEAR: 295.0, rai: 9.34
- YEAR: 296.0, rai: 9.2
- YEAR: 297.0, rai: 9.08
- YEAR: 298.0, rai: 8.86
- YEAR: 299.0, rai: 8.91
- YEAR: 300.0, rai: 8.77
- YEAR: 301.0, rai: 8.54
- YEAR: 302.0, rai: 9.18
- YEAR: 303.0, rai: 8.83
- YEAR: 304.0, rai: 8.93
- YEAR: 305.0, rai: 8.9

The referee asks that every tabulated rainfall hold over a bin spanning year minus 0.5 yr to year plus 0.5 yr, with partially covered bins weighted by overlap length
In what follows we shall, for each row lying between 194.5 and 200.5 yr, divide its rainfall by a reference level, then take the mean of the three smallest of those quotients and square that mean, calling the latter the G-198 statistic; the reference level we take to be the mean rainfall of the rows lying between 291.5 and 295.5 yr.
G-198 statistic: 0.22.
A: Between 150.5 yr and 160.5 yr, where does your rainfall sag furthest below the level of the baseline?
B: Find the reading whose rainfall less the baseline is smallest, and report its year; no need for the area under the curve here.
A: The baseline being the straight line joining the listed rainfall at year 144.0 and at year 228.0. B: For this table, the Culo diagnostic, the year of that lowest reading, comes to 151.0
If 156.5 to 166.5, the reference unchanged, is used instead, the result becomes 157.0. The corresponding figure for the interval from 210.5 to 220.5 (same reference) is 212.0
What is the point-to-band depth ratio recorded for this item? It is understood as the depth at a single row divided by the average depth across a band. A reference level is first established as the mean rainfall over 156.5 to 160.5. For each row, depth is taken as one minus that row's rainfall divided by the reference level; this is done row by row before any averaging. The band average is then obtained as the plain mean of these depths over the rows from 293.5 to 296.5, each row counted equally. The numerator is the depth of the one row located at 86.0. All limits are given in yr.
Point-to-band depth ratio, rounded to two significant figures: 0.56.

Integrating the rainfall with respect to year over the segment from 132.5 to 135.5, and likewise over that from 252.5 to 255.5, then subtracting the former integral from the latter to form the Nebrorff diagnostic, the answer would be 3.0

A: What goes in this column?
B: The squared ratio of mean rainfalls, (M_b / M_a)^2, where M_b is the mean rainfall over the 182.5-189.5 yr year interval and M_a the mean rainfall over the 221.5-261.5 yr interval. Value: 0.47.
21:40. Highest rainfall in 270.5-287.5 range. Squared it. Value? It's 90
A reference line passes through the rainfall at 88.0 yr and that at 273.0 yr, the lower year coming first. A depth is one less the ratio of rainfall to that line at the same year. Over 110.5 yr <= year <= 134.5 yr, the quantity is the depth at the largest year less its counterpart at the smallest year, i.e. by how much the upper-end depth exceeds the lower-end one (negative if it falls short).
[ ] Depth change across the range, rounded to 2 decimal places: 0.18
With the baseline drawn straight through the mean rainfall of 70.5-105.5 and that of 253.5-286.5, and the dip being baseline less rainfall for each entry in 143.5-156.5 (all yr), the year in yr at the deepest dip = 151.0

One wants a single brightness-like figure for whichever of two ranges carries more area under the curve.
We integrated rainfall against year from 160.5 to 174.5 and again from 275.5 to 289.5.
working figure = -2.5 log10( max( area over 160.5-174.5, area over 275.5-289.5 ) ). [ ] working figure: -5.22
